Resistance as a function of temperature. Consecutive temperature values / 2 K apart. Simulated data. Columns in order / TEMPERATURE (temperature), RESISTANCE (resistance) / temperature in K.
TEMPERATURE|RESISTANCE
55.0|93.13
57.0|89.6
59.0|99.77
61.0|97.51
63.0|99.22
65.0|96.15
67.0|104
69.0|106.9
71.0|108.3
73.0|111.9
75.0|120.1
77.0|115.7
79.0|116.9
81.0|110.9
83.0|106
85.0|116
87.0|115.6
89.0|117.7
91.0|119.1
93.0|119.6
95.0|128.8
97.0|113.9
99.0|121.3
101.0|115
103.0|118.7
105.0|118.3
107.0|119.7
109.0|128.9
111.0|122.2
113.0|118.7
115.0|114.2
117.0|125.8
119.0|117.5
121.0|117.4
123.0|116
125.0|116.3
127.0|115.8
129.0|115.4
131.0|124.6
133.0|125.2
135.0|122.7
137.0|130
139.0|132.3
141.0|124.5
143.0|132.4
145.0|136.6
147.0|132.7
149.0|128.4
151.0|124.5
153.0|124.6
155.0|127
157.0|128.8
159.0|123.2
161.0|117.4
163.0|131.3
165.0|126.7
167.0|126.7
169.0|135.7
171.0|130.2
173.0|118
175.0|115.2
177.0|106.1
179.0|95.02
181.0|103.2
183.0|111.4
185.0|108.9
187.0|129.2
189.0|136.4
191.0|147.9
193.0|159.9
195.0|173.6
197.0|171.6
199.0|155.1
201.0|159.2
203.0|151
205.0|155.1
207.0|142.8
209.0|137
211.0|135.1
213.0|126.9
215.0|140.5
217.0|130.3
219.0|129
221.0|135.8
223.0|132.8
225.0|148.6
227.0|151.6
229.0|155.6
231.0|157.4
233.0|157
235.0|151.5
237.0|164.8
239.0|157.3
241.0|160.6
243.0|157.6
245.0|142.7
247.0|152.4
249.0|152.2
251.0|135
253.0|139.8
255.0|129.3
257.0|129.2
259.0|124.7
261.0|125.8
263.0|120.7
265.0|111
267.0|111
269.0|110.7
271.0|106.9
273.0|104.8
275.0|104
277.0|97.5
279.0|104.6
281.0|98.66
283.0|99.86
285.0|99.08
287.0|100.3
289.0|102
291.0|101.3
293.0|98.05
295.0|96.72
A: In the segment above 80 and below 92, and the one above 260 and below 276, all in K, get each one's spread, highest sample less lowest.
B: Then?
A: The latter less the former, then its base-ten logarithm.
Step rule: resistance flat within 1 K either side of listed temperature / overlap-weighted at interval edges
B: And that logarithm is 0.94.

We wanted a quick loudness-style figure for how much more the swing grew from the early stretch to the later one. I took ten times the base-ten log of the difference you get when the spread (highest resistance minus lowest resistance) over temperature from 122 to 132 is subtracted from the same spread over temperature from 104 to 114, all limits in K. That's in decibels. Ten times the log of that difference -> 1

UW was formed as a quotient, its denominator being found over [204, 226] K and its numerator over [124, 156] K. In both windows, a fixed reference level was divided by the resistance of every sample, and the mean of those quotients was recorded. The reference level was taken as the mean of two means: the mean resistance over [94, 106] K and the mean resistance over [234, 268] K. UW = 1.09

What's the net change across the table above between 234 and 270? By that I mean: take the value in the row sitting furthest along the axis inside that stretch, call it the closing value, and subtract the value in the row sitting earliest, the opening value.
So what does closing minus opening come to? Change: -41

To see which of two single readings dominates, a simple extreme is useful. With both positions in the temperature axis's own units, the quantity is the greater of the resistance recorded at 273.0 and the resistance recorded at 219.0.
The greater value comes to 129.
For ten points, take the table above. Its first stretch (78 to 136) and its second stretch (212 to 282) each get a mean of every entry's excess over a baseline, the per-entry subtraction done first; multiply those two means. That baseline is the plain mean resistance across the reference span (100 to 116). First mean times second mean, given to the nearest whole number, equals -12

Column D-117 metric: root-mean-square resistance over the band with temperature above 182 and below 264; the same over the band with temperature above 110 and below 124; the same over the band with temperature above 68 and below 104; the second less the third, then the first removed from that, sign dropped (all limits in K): 141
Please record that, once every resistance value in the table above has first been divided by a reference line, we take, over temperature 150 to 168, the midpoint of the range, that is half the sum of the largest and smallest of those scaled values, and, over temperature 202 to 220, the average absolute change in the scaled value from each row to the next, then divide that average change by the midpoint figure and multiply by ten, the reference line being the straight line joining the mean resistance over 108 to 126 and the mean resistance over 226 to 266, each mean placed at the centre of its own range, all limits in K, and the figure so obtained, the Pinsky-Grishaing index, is 0.55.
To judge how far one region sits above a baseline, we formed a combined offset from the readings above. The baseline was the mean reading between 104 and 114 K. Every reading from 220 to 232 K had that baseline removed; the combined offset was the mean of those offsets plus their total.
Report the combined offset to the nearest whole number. 178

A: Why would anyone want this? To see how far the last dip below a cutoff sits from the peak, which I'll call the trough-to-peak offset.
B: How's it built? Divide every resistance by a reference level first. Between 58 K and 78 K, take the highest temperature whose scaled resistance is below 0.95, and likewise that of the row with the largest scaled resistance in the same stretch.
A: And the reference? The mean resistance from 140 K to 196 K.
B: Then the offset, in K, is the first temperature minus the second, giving 2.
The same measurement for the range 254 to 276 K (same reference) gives 20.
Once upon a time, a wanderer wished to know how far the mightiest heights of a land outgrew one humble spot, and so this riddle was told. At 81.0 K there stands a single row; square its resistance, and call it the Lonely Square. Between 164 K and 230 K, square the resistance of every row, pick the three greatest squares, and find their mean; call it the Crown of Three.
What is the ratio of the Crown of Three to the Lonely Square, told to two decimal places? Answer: 2.31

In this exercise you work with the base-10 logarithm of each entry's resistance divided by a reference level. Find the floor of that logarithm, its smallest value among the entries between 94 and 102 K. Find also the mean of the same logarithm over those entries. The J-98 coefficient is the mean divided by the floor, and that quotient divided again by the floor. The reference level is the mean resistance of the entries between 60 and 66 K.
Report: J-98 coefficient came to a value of 19.7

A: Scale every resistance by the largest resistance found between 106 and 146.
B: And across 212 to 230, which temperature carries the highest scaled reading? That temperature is 229.0 K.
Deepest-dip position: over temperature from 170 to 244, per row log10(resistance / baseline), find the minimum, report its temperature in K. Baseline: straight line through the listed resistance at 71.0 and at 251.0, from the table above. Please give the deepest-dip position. 179.0 K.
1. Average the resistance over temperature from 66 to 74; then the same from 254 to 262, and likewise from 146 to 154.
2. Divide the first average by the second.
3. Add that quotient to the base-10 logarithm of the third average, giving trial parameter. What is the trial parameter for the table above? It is 2.95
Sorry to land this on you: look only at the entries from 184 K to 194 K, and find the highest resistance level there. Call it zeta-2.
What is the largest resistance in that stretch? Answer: 159.9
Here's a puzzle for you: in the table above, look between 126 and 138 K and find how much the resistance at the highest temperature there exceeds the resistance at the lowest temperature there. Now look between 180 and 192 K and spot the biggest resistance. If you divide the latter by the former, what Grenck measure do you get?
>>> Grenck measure 10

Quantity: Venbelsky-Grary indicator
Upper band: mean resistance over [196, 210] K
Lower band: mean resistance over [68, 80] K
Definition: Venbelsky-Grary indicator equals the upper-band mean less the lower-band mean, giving 40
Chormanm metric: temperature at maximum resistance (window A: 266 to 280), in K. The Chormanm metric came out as 267.0 K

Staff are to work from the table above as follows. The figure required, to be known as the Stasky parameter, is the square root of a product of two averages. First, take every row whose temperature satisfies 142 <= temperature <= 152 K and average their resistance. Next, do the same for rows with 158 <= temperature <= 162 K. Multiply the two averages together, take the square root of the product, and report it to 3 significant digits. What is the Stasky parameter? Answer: 125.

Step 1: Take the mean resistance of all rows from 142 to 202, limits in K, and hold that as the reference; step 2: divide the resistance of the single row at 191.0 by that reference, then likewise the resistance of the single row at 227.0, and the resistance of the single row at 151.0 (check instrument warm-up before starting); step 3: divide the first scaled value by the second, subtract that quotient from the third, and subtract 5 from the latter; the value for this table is -5.0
